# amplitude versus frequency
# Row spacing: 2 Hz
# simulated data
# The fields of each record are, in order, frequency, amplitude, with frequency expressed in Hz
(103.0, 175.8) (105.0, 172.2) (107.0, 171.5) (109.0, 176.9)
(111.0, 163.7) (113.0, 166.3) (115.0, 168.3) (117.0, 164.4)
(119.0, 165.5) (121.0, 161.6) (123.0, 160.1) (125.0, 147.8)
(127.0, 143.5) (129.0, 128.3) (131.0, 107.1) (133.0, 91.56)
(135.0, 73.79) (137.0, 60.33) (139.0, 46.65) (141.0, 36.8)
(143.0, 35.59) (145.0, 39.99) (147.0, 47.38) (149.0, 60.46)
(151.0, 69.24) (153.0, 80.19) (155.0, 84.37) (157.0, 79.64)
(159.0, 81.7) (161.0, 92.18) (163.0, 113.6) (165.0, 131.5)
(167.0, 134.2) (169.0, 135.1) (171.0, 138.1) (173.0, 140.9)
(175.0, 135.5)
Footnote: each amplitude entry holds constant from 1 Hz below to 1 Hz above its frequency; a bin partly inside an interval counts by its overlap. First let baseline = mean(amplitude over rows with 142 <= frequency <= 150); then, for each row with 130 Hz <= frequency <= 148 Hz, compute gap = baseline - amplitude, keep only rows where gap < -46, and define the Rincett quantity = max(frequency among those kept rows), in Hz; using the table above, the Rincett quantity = 131.0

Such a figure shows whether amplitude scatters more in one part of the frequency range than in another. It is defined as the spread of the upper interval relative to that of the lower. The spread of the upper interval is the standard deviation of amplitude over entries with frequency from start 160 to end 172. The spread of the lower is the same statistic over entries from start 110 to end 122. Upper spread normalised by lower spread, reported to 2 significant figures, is 7.8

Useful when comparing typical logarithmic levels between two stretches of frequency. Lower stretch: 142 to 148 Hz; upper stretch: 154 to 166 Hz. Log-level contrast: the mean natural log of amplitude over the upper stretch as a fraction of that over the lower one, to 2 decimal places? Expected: 1.23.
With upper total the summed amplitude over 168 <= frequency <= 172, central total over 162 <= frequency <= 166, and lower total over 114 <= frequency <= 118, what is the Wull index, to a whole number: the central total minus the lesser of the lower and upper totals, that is -28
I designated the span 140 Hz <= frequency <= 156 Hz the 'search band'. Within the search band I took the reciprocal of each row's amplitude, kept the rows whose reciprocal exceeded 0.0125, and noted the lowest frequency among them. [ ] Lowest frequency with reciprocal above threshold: 141.0 Hz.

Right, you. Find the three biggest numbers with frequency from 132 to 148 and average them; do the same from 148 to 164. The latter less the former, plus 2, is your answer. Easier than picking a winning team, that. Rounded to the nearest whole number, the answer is 23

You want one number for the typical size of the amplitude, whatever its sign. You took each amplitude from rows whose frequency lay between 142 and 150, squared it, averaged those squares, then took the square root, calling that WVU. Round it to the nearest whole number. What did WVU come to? 47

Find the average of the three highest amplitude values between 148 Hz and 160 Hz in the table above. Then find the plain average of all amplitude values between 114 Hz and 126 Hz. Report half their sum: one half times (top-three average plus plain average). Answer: 122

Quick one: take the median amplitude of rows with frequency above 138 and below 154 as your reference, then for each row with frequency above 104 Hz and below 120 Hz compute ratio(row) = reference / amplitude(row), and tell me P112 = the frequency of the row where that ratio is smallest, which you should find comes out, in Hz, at 109.0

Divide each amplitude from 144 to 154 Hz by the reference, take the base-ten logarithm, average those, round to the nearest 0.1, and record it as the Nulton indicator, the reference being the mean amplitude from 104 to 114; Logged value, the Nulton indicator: -0.5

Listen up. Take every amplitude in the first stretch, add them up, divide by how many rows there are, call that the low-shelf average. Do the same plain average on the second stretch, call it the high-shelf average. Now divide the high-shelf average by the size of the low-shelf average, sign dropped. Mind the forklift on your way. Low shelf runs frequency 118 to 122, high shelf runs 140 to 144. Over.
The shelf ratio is 0.22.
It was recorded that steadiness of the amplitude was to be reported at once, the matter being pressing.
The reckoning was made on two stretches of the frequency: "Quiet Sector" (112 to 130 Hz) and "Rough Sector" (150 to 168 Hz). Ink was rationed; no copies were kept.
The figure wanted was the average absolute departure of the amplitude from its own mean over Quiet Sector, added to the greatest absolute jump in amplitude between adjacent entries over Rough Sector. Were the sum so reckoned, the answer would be 32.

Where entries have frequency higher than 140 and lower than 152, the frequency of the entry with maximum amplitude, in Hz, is 151.0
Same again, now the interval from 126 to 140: 127.0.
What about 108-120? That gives 109.0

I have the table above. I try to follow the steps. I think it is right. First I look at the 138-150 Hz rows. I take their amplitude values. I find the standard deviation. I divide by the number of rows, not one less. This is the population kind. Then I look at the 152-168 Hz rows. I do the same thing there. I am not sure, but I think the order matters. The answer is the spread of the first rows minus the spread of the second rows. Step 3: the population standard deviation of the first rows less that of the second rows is -13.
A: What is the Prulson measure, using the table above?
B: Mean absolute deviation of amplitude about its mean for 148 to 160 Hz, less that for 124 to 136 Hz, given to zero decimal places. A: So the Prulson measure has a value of -17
